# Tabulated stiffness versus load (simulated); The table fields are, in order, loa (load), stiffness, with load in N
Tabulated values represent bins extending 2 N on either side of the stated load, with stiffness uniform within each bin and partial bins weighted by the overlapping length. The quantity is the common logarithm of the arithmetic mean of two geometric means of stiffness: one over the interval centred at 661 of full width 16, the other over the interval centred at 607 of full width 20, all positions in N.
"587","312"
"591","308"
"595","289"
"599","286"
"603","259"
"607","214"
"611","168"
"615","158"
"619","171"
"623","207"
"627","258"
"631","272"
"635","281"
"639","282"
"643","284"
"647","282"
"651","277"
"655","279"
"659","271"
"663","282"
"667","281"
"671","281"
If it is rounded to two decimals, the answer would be 2.39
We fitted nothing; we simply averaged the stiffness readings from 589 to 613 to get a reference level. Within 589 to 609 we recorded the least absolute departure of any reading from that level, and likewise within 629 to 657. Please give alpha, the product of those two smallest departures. 90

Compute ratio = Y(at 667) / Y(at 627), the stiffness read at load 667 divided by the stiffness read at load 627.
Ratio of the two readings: 1.09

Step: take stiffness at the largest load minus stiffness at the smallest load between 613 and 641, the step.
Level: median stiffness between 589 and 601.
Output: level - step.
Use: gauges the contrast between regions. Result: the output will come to 165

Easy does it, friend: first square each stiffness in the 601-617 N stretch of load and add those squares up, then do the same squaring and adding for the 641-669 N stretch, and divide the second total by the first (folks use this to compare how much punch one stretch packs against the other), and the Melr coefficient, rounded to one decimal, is 3.3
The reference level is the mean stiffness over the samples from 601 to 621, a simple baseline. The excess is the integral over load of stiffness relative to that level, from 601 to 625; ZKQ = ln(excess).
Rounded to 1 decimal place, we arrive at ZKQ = 4.0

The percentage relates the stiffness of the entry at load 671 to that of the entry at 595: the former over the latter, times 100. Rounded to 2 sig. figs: 97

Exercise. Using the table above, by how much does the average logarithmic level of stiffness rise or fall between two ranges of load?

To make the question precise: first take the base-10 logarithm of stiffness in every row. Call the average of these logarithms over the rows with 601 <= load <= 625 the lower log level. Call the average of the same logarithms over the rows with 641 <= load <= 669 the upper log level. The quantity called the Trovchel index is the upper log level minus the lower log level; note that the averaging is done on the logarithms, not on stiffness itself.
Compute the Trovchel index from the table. 0.16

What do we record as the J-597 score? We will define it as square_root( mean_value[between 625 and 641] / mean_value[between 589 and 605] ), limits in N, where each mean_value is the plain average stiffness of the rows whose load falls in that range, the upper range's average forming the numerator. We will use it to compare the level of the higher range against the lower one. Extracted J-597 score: 0.98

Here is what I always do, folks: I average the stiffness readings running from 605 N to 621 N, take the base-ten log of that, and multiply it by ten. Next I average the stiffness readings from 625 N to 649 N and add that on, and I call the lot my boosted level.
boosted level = 299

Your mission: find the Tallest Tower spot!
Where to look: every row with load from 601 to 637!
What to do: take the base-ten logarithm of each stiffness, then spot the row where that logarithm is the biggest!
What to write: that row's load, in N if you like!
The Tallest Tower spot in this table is 635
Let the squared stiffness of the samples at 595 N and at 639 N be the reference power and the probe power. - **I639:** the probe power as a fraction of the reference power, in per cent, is 95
